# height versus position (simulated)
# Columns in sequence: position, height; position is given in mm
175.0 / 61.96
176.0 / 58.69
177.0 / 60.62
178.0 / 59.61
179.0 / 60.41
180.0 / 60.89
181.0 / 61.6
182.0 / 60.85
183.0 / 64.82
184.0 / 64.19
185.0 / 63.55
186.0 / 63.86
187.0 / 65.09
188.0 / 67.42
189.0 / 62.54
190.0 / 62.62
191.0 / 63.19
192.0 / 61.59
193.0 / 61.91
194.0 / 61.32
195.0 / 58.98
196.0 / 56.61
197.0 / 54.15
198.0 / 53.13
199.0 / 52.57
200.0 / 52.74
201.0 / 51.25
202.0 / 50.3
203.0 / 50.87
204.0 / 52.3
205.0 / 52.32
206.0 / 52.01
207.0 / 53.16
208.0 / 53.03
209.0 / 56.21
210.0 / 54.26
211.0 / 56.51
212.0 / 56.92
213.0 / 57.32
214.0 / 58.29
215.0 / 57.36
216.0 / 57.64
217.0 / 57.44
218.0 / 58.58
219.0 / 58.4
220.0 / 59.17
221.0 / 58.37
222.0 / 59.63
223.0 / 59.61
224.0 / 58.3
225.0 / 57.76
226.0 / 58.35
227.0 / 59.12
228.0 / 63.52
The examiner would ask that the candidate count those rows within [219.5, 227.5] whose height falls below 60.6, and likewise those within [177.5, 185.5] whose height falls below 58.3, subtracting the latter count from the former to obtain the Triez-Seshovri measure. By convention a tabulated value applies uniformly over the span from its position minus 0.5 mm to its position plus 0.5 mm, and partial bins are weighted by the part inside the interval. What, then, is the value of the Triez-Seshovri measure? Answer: 8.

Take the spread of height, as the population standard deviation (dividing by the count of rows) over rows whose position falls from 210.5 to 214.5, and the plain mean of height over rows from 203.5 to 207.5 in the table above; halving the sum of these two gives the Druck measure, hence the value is 27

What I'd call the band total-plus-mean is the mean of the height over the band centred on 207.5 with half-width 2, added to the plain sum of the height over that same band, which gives 268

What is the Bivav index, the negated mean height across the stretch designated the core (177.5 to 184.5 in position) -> -62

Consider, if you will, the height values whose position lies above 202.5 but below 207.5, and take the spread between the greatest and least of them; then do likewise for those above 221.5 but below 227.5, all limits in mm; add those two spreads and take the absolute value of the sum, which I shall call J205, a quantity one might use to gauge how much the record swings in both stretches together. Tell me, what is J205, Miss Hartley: 4.2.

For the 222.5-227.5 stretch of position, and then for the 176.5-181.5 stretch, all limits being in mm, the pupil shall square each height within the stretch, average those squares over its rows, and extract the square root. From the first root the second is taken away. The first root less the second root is -2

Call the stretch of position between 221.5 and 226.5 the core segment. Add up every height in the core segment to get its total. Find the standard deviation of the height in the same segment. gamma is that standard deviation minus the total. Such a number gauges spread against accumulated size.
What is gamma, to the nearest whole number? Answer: -293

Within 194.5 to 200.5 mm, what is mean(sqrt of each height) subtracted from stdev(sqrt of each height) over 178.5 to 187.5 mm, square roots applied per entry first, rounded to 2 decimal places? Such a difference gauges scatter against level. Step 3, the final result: -7.28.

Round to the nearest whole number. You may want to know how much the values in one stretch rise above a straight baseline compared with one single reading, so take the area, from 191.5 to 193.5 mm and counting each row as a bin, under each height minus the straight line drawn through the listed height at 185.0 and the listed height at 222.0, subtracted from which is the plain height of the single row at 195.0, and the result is -61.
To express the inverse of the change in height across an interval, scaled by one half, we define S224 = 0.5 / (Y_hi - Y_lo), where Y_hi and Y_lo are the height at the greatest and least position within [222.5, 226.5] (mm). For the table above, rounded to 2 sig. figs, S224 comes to -0.40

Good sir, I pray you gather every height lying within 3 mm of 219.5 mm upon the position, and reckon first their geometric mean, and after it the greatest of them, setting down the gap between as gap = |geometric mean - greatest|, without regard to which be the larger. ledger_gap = 1.0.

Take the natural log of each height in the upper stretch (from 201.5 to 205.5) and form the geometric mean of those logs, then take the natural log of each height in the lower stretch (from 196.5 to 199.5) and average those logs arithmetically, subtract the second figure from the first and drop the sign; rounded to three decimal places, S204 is 0.035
